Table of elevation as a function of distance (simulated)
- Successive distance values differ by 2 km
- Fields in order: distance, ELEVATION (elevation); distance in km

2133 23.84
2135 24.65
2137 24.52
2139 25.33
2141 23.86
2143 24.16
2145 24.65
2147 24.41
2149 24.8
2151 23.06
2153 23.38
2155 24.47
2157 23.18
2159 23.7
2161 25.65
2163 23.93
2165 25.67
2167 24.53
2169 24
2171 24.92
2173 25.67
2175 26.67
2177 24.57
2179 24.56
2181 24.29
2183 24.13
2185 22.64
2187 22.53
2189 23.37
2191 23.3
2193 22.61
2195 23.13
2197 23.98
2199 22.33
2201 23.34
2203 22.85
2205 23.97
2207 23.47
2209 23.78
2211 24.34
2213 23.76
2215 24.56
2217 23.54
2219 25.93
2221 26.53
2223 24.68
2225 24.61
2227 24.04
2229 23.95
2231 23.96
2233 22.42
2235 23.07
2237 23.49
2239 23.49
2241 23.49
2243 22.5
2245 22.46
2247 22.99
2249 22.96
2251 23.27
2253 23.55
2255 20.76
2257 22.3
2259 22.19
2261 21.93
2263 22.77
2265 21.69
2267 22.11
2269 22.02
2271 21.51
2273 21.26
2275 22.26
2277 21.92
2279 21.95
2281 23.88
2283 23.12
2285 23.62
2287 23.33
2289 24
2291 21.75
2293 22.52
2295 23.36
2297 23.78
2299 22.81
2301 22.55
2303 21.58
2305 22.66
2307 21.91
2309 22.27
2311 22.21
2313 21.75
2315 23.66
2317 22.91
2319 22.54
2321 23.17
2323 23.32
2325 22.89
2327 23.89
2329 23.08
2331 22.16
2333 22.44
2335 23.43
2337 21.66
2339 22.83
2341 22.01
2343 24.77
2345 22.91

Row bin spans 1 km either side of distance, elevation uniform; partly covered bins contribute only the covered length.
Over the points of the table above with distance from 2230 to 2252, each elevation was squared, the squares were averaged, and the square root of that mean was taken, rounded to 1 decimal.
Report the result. 23.1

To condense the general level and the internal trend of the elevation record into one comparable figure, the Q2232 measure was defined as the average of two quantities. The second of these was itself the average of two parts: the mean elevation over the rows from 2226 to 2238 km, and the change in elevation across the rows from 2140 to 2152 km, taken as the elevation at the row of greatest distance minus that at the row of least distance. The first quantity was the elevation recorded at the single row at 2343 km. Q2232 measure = 18.1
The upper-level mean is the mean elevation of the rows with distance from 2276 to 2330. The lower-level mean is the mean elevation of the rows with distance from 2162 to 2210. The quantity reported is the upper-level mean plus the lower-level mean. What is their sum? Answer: 46.8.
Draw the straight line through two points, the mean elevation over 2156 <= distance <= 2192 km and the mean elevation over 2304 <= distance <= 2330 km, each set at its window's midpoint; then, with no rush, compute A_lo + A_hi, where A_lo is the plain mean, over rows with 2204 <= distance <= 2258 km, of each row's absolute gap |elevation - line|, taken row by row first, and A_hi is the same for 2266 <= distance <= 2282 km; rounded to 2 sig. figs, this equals 2.0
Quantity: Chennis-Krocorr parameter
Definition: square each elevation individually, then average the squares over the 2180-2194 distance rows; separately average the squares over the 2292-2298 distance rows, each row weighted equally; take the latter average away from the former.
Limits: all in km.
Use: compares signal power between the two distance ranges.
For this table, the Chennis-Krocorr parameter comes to 2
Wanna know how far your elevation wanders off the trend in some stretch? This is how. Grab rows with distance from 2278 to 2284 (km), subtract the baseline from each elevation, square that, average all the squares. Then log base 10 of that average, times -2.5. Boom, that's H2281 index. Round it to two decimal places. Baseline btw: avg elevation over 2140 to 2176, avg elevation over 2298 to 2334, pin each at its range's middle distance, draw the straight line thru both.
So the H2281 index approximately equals 0.46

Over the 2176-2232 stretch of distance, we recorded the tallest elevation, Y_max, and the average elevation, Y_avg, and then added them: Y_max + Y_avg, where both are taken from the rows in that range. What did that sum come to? 50.4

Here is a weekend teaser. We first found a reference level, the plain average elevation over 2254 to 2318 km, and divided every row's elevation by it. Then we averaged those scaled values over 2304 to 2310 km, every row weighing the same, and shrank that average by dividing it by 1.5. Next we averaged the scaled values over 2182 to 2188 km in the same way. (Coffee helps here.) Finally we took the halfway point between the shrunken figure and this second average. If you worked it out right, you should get 0.85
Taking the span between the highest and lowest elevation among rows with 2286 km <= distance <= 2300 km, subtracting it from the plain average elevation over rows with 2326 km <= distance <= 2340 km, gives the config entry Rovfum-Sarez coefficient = 20.5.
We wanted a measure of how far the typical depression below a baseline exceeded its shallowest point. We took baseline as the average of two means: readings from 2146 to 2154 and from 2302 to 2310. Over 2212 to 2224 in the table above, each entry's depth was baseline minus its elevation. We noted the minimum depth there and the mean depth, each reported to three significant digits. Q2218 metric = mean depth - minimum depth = 1.70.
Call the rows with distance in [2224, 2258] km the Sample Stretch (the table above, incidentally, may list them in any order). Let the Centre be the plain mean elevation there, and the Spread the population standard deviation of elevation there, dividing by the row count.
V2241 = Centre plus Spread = 24.0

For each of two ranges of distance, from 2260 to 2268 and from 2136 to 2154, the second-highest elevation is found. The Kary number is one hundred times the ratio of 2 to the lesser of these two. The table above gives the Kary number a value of 9.05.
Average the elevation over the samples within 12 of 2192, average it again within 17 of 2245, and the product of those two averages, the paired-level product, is 531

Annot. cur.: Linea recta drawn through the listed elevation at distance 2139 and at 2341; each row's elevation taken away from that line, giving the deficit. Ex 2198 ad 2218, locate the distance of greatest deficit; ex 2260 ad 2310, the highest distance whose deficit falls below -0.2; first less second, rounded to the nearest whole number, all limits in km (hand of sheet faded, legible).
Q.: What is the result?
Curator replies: -98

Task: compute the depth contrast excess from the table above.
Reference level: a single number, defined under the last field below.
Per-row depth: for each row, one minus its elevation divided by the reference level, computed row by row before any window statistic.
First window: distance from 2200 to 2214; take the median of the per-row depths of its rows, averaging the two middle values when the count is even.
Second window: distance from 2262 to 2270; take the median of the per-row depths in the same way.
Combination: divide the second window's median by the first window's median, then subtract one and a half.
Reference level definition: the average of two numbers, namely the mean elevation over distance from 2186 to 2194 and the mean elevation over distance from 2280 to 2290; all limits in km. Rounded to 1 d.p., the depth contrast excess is -4.0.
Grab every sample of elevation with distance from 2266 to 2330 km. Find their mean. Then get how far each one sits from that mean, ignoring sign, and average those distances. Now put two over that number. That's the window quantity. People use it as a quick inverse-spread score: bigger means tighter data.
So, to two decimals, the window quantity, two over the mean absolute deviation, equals 2.99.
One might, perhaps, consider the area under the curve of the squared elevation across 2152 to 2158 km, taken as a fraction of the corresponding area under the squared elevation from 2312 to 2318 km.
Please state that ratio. 1.08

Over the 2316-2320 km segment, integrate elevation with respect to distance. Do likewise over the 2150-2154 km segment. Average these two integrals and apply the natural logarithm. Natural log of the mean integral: 4.52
